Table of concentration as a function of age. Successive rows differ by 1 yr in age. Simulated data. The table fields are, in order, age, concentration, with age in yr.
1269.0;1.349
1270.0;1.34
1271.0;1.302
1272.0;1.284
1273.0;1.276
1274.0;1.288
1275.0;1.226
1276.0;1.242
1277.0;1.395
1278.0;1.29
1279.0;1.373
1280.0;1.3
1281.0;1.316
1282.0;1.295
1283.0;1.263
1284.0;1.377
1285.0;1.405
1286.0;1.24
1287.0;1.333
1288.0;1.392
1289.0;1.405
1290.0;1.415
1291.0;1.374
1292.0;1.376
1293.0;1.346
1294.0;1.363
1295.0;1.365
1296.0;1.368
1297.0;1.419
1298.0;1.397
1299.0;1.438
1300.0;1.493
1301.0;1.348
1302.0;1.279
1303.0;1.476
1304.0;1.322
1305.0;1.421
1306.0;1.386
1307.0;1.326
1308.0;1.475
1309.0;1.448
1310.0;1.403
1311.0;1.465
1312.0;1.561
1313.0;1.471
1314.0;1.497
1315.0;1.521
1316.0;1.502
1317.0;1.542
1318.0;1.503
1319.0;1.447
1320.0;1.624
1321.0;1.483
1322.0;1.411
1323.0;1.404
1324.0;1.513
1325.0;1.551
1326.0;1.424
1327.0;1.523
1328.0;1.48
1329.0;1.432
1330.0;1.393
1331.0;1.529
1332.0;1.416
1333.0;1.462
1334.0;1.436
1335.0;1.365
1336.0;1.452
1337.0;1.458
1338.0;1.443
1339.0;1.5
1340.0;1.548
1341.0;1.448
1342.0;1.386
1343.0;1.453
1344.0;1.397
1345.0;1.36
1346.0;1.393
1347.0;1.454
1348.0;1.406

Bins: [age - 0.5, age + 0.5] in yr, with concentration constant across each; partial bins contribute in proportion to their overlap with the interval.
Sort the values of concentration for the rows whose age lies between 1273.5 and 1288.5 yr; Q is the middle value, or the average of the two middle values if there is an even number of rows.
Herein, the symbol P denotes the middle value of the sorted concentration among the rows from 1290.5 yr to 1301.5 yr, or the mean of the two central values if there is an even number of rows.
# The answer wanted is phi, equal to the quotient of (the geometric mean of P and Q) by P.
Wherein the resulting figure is 0.97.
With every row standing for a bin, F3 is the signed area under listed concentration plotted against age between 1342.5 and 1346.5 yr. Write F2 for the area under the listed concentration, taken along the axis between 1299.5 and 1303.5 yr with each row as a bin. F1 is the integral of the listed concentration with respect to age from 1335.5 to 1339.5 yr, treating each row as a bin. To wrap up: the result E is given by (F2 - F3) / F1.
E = 0.00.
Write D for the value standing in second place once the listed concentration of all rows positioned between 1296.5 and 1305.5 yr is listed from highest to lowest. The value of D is 1.476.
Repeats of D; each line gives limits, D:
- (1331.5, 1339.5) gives 1.462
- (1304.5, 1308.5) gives 1.421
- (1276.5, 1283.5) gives 1.373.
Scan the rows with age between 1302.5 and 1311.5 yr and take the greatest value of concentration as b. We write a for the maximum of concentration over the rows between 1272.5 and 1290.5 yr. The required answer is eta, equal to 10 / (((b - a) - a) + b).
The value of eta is 82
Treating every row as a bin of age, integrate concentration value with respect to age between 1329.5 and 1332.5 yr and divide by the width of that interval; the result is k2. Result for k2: 1.45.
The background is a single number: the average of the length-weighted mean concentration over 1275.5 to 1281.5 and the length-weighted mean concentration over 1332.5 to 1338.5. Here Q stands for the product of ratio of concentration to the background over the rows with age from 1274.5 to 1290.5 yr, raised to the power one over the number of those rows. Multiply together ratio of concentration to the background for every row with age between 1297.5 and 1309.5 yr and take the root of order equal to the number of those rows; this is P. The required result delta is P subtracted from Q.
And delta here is -0.052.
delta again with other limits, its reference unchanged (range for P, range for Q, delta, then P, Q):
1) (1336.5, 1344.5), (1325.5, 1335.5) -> -0.006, 1.05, 1.049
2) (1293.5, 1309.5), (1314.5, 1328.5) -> 0.072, 1.01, 1.084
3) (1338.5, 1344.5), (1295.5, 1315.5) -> -0.022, 1.06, 1.034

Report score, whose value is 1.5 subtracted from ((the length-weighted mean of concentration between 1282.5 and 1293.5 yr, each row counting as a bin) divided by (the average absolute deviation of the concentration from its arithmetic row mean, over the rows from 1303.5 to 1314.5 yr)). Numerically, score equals 22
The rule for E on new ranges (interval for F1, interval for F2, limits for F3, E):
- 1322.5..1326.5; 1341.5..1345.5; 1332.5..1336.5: -0.02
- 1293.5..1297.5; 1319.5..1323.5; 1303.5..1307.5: 0.08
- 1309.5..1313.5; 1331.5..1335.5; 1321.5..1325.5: -0.03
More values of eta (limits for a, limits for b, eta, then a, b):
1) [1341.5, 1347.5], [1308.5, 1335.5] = 29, 1.454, 1.624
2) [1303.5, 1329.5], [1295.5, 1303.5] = -38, 1.624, 1.493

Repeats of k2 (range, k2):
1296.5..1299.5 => 1.42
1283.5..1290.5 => 1.37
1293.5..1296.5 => 1.37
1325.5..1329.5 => 1.46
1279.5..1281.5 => 1.31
